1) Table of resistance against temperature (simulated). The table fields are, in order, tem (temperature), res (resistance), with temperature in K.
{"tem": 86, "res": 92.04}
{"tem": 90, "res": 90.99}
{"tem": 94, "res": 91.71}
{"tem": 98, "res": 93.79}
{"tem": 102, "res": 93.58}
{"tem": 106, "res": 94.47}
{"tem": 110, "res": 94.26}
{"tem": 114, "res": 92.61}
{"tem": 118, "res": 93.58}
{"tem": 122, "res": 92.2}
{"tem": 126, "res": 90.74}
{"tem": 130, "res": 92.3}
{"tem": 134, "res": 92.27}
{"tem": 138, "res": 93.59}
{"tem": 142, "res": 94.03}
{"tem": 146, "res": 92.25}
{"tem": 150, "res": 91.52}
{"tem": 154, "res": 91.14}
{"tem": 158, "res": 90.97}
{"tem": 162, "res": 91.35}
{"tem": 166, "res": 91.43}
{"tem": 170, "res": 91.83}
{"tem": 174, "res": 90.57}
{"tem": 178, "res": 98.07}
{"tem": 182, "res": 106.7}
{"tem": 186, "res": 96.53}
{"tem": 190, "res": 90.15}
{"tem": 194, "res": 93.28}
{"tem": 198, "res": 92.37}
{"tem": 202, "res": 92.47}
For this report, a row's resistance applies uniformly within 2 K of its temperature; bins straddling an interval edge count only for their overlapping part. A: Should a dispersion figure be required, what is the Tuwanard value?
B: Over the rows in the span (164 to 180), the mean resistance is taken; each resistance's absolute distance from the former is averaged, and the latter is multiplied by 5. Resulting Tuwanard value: 13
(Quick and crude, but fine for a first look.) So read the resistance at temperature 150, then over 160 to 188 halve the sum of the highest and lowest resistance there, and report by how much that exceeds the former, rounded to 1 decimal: 7.1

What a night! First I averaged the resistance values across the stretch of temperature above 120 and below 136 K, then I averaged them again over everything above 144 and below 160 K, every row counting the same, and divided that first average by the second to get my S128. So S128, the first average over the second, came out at 1.00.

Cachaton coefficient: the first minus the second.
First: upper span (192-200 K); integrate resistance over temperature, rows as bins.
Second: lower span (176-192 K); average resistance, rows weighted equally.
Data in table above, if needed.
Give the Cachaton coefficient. 645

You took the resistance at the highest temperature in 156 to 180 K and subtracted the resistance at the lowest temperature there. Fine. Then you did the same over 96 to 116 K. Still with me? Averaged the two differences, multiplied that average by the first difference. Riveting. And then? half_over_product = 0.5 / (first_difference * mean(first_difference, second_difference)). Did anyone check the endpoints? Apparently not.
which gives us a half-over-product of 0.0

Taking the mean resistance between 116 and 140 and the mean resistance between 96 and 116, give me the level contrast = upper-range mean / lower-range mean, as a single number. 0.99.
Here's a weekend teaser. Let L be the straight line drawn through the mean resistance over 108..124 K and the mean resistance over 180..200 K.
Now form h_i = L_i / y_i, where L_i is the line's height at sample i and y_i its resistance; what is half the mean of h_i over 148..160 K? 0.518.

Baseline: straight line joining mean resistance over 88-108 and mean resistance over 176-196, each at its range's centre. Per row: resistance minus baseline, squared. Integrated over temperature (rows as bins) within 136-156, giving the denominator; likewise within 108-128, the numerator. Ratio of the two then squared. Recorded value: 0.15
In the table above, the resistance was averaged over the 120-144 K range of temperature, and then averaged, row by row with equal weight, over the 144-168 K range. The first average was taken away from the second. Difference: -1.1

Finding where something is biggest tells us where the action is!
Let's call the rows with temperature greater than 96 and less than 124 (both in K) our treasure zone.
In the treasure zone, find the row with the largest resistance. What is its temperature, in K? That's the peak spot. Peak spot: 106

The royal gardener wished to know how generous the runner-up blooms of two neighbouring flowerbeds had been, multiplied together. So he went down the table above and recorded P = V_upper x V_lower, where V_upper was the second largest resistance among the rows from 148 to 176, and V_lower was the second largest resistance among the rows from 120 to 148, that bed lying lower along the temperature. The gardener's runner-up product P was 8565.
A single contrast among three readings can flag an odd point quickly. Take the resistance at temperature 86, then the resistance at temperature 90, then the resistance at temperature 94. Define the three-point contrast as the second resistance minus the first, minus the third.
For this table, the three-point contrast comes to -93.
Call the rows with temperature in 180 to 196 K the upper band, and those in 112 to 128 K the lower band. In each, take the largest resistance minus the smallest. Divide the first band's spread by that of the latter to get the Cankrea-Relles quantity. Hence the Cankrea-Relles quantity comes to 5.8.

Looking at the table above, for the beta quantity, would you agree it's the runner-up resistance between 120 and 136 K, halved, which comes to 46.1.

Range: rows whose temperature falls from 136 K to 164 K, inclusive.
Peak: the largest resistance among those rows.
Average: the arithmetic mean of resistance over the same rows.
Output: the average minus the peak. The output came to -1.9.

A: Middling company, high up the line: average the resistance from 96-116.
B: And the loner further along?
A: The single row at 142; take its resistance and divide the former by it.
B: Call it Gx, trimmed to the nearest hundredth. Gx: 1.00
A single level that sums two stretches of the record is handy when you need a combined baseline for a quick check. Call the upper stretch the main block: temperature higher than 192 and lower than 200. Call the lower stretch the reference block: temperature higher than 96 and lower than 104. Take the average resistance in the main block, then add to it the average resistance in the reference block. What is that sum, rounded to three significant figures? 187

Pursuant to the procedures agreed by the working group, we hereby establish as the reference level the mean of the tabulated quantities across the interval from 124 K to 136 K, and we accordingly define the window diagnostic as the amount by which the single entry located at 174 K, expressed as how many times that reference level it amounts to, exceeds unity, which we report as -0.013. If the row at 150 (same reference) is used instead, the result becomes -0.003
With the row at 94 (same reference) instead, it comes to -0.001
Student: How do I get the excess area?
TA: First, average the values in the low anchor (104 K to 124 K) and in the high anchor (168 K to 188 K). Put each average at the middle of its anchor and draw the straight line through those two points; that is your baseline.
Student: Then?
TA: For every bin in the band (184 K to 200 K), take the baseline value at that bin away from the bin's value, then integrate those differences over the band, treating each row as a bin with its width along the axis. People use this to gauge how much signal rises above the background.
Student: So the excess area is -70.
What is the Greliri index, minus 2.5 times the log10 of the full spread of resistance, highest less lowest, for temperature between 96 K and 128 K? -1.4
